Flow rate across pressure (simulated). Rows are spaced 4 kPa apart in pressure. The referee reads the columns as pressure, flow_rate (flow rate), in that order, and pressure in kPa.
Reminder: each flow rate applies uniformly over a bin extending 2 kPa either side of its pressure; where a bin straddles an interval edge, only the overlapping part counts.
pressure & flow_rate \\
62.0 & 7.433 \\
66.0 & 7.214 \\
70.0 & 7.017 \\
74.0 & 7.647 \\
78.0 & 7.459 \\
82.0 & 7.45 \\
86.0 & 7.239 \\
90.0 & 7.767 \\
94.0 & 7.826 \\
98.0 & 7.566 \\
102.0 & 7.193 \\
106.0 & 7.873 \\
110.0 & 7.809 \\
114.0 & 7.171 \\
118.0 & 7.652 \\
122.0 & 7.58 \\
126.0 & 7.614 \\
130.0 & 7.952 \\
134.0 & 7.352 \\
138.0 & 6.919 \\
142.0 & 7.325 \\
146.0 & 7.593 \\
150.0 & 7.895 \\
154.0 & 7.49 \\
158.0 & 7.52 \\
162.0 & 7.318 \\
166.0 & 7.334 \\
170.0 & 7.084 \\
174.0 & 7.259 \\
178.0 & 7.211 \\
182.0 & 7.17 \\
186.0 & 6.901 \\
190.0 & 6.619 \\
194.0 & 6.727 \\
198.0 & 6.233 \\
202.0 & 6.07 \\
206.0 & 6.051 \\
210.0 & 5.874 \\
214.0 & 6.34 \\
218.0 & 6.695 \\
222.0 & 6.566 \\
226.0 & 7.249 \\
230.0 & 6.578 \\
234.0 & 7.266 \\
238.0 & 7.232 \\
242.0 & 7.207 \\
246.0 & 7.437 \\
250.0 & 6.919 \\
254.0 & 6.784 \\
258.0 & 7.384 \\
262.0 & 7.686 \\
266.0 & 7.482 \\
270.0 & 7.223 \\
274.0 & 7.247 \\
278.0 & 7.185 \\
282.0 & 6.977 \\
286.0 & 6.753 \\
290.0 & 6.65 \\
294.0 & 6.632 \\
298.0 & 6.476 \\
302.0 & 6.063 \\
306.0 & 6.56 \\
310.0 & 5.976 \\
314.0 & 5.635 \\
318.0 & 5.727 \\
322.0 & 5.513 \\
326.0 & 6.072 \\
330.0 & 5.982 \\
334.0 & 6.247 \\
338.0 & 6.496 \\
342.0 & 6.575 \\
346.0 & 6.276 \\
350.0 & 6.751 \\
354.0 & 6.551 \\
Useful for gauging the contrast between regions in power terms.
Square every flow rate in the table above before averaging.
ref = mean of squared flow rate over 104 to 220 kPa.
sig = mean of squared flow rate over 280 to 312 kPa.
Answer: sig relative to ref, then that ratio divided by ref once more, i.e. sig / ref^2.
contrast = 0.0163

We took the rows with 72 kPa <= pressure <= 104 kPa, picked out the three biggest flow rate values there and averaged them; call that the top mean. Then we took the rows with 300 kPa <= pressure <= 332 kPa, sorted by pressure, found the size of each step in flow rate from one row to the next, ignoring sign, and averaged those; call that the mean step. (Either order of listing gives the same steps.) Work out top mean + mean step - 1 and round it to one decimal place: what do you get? 7.1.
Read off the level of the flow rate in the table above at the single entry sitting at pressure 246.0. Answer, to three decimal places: 7.437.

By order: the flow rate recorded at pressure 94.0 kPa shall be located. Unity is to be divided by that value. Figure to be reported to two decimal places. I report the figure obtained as 0.13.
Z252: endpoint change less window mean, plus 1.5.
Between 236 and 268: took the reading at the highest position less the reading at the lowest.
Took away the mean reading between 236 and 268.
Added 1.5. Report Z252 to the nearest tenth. -5.5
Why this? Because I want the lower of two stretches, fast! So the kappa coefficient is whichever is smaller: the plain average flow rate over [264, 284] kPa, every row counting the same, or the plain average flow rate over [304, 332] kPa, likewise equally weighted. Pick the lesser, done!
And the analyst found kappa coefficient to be 5.9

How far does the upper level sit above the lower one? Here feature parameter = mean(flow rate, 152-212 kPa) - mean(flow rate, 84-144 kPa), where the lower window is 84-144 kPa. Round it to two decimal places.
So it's -0.67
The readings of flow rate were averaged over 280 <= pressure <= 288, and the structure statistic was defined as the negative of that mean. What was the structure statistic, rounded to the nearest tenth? -6.9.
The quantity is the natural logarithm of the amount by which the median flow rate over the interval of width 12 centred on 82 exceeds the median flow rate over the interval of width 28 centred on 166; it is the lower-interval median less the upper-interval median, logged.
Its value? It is -2.0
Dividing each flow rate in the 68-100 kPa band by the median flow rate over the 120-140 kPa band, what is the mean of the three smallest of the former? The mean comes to 0.955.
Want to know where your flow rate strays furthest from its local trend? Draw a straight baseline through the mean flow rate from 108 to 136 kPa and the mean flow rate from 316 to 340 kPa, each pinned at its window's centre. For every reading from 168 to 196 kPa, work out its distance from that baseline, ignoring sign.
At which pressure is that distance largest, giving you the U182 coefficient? 190.0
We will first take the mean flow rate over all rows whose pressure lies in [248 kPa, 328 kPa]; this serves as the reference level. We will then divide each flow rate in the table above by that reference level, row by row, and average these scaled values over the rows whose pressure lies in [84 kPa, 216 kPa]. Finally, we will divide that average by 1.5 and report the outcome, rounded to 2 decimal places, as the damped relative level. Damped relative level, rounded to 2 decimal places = 0.72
